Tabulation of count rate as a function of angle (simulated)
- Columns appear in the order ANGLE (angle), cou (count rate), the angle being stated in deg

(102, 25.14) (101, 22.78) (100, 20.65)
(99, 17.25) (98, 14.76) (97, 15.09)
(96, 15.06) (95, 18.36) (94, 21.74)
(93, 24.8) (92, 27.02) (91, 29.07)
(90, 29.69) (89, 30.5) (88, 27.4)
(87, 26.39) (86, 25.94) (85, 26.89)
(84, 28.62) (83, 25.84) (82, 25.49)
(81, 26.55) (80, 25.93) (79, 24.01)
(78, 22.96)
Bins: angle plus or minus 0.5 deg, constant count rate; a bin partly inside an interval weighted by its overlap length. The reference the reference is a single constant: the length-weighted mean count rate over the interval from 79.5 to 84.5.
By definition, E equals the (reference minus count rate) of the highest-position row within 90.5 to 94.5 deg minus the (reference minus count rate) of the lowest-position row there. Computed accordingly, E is 7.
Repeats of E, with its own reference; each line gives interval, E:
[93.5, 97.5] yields 7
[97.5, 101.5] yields -8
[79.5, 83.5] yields 0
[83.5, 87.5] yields 2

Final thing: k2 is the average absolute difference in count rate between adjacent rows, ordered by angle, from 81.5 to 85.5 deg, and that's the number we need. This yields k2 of 1.6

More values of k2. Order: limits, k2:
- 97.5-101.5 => 2.7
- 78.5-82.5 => 1.2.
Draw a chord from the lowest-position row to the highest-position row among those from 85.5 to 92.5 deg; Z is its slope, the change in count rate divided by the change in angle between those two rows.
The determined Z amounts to 0.2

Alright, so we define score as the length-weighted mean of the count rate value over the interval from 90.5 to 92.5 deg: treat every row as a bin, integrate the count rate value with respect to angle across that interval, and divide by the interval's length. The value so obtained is 28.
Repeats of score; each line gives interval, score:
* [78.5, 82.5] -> 25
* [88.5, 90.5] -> 30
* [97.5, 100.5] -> 18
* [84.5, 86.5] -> 26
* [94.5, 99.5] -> 16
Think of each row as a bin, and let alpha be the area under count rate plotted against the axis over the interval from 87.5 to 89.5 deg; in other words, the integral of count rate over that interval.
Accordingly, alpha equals 58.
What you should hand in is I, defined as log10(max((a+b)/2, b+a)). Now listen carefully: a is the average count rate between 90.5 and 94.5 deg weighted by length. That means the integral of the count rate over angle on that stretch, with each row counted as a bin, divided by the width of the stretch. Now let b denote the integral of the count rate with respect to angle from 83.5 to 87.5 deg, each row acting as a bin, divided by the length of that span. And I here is 1.72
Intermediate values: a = 25.7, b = 27.0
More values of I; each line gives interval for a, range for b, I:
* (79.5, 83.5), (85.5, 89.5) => 1.73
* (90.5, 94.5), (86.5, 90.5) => 1.73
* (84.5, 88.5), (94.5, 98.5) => 1.63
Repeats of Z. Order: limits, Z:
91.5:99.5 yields -1.4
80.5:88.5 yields 0.1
